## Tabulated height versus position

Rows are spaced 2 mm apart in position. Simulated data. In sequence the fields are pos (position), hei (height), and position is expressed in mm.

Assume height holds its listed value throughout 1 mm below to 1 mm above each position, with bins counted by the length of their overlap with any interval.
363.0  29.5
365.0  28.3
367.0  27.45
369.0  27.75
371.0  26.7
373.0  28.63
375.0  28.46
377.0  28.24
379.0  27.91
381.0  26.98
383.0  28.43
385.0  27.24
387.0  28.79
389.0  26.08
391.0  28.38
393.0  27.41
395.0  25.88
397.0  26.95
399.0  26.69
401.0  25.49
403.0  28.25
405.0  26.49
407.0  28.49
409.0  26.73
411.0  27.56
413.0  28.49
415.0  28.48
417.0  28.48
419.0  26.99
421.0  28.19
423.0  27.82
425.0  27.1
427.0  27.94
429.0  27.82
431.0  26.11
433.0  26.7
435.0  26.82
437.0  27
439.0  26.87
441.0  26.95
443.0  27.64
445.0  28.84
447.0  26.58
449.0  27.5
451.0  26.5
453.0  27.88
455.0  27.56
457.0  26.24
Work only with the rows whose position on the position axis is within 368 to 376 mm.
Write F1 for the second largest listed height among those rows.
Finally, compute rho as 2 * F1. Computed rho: 56.9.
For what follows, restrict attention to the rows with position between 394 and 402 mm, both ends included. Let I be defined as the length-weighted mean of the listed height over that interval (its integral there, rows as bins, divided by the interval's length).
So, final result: 26.3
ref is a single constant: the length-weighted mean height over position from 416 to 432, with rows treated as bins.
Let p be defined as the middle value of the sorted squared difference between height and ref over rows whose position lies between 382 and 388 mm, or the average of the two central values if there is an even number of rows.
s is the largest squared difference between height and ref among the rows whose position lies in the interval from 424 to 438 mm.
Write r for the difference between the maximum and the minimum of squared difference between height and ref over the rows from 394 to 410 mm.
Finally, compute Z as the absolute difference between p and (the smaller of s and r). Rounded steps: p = 0.8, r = 3.9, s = 2.1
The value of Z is 1.3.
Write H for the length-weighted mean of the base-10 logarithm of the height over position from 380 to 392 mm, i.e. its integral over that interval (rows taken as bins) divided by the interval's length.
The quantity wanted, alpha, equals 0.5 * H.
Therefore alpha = 0.721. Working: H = 1.44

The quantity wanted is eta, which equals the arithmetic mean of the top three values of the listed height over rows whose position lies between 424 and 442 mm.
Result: 27.6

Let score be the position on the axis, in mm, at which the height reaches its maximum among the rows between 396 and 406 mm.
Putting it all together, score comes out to 403.0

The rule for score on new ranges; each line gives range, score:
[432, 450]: 445.0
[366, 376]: 373.0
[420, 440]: 421.0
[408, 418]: 413.0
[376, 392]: 387.0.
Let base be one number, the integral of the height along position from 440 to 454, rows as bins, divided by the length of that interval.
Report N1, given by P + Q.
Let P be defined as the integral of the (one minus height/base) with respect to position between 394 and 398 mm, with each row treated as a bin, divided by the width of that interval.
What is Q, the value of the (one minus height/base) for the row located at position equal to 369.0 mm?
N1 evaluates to 0.024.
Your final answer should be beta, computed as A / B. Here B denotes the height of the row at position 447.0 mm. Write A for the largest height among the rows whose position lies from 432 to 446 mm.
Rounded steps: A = 28.84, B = 26.58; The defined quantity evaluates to 1.09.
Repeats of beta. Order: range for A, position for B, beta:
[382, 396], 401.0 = 1.13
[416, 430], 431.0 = 1.09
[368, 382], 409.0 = 1.07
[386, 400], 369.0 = 1.04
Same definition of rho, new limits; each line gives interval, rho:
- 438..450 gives 55.3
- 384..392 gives 56.8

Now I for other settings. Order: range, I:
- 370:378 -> 28.0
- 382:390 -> 27.6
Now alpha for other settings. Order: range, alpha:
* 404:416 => 0.721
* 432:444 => 0.716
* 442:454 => 0.719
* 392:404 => 0.714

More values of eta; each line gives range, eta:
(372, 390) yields 28.6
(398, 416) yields 28.5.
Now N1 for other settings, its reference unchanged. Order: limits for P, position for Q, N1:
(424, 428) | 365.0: -0.036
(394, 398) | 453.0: 0.019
